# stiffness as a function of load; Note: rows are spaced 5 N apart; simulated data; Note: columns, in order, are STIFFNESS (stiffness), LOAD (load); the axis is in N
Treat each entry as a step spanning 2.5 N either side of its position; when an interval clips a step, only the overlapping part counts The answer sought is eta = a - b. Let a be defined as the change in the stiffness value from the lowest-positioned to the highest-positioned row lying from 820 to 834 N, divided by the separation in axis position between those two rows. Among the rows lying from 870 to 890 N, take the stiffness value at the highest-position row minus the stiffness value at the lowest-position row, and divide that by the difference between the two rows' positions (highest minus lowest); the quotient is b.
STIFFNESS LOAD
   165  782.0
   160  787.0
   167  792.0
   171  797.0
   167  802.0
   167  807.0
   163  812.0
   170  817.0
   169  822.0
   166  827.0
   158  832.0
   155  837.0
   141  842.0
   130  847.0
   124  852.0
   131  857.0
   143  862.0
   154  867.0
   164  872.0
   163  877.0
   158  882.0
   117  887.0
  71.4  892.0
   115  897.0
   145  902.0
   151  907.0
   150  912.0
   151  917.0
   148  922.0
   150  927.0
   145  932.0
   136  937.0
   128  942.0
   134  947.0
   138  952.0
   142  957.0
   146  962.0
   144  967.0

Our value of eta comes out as 2.0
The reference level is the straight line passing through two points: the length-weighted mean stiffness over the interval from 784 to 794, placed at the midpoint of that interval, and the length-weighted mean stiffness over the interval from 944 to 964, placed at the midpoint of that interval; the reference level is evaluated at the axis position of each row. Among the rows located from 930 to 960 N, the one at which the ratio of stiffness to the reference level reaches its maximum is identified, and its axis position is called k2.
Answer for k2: 957.0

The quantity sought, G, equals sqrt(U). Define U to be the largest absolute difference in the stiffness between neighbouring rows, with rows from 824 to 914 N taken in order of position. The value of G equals 7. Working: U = 46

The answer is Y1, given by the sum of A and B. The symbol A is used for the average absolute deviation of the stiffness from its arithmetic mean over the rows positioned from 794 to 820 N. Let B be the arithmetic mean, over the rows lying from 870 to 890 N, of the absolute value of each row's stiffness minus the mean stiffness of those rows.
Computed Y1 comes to 19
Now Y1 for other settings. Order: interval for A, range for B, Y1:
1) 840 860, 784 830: 7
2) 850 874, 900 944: 18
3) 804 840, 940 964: 10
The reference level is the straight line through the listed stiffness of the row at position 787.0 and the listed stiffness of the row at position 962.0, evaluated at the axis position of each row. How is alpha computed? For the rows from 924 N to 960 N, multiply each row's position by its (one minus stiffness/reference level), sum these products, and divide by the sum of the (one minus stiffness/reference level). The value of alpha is 944.4 N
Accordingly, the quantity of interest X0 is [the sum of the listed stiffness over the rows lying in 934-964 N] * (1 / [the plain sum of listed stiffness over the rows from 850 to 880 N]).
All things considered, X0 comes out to 0.94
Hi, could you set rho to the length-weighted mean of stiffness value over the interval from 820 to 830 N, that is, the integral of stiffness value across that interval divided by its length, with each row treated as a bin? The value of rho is 167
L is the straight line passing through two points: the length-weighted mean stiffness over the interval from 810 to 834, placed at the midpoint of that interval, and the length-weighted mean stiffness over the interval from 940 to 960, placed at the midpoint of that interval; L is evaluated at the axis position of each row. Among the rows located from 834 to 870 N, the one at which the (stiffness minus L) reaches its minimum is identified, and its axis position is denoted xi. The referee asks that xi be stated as 852.0 N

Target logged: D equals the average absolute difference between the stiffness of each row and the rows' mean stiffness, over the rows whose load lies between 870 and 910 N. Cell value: 25.8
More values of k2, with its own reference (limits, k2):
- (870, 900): 872.0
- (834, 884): 872.0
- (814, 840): 817.0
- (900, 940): 927.0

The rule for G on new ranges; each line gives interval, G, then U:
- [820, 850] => 4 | 14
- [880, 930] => 7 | 46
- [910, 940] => 3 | 9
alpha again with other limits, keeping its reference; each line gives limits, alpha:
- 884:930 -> 892.1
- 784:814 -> 801.0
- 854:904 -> 888.1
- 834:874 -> 849.0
